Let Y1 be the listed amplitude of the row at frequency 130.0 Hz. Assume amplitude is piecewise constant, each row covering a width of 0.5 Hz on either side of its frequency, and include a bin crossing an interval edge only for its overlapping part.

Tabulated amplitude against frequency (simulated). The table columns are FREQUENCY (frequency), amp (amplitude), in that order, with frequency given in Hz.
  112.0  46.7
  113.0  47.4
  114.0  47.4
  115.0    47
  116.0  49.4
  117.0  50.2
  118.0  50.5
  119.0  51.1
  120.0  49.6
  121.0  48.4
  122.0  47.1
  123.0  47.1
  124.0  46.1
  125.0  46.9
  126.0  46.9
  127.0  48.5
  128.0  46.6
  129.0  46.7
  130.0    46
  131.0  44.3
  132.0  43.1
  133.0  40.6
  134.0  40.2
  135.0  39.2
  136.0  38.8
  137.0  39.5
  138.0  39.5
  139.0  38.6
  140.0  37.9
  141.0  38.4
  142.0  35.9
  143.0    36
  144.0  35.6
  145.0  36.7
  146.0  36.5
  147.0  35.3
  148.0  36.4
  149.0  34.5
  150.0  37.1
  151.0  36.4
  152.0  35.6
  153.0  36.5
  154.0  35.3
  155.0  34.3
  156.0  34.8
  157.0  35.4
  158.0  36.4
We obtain 46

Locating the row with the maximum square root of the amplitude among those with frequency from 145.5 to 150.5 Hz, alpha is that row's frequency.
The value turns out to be 150.0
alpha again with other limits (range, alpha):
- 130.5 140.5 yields 131.0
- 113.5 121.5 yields 119.0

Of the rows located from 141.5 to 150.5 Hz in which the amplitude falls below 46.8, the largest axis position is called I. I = 150.0 Hz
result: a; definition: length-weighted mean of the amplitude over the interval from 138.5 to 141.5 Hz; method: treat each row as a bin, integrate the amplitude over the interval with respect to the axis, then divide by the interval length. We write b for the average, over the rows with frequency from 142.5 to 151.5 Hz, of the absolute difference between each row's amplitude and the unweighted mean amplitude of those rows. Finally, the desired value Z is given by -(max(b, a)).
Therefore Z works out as -38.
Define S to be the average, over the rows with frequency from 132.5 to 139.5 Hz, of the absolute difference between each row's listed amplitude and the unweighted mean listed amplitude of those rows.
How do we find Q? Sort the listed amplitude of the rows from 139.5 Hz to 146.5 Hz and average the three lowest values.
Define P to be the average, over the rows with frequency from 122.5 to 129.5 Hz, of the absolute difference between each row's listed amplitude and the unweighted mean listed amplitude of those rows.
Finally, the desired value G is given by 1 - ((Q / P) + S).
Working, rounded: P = 0.47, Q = 35.8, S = 0.53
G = -75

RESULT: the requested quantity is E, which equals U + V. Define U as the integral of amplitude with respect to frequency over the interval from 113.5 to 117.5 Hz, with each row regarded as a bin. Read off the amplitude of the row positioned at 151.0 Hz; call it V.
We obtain 230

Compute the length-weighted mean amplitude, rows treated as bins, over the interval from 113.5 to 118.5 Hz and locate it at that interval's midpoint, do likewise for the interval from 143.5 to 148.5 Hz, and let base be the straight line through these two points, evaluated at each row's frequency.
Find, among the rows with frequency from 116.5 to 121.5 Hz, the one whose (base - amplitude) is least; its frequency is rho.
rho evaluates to 119.0 Hz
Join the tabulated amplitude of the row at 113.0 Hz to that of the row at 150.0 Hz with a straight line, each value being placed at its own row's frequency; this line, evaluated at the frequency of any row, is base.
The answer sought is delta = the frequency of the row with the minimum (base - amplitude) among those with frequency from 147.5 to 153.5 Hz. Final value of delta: 153.0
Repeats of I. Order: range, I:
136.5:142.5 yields 142.0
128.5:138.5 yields 138.0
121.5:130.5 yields 130.0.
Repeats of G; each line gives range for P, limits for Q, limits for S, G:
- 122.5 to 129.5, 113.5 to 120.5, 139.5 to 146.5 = -101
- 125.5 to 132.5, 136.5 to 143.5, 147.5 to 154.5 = -27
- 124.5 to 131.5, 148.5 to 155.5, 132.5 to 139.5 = -43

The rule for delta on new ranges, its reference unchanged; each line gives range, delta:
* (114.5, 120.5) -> 119.0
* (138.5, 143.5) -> 141.0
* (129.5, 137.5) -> 130.0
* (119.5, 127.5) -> 127.0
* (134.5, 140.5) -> 138.0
